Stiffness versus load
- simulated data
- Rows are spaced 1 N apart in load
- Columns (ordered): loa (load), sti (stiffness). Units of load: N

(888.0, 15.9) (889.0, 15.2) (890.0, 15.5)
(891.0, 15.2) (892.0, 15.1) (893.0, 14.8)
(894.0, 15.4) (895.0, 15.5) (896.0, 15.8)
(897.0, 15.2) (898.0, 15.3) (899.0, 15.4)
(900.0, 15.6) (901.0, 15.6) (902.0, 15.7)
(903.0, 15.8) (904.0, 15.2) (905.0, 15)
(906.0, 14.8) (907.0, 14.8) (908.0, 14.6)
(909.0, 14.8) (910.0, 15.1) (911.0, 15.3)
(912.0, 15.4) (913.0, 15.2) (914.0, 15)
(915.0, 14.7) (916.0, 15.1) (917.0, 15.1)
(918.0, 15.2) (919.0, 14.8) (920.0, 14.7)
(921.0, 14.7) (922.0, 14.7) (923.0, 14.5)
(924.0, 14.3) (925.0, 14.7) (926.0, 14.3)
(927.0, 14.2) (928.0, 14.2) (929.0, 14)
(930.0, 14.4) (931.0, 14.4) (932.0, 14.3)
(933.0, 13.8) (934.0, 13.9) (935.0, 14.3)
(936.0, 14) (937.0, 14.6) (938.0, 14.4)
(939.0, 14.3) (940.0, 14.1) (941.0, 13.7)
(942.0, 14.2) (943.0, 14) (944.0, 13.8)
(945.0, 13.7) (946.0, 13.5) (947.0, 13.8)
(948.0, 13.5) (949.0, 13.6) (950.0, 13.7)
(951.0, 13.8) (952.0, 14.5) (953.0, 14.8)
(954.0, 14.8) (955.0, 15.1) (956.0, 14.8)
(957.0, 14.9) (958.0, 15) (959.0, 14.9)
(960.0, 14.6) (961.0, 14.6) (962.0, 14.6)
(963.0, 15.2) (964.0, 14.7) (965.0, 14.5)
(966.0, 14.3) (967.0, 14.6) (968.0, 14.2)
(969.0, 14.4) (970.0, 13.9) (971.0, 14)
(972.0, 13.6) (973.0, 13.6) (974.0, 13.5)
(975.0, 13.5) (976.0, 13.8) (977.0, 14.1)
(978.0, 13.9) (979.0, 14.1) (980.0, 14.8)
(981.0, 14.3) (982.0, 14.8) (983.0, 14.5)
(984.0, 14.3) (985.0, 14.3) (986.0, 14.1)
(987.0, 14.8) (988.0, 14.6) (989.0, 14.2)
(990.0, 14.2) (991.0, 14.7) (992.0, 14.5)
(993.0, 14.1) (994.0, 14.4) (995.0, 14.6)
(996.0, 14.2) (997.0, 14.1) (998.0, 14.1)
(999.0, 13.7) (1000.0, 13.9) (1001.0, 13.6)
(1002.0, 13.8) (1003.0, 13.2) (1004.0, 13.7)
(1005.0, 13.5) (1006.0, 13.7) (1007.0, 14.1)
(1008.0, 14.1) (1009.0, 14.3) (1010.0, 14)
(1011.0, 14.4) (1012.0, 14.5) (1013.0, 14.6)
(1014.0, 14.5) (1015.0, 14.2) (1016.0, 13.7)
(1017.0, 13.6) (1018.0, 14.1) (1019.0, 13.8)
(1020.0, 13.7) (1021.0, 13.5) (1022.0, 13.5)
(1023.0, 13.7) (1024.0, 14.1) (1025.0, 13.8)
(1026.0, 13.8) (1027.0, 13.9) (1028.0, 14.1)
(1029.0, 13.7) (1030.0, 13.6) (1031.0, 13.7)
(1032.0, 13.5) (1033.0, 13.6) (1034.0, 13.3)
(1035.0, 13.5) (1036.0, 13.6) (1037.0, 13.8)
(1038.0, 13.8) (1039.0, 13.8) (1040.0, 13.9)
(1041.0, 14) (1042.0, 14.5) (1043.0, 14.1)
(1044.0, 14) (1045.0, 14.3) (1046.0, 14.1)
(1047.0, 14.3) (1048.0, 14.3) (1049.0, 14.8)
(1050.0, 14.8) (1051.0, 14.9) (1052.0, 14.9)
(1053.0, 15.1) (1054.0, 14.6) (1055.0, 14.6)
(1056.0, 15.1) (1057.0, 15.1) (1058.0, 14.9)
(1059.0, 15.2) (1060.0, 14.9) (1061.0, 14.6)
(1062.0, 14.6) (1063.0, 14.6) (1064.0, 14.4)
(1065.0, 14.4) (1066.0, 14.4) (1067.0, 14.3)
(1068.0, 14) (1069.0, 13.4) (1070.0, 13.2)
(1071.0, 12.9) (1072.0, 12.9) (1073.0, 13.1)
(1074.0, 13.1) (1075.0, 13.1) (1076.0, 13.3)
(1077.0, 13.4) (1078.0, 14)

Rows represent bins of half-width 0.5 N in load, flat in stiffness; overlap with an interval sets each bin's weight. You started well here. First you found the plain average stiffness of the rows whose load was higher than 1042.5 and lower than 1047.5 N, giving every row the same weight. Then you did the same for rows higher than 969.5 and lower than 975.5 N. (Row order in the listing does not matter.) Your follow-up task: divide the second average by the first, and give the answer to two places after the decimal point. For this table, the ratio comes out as 0.97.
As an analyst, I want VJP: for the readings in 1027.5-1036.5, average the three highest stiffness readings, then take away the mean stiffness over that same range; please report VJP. 0.21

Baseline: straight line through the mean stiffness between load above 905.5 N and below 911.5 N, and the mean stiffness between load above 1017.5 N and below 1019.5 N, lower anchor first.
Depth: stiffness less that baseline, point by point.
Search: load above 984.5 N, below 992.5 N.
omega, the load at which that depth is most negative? 986.0 N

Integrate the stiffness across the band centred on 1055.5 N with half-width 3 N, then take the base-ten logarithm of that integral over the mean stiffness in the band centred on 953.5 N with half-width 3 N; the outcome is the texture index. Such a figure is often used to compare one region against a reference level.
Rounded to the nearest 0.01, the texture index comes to 0.79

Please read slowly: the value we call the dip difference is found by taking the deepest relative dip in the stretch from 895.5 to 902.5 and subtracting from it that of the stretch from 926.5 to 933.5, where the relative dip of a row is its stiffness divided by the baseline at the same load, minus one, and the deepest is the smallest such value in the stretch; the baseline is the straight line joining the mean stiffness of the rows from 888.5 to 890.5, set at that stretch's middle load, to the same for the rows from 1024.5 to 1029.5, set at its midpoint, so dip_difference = 0.07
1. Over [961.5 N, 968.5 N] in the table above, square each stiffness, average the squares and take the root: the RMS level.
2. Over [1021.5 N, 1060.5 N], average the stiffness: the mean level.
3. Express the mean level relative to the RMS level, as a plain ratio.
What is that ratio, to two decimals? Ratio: 0.97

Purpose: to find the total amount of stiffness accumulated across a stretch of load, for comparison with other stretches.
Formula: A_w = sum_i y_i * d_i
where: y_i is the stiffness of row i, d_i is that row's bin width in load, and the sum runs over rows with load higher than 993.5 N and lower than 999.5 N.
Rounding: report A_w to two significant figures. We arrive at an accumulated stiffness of 85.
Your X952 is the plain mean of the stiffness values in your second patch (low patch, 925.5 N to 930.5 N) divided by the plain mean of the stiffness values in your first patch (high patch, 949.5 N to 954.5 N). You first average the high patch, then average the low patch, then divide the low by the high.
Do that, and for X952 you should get 0.99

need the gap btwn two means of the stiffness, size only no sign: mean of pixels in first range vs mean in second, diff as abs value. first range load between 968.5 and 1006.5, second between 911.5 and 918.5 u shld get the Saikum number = 1.0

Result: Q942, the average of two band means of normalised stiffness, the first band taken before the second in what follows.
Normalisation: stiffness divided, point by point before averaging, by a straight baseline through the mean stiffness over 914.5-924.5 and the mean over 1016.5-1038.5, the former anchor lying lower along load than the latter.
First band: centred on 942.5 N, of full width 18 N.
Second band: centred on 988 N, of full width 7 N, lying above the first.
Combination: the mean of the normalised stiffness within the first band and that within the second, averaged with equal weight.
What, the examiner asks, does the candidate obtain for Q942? 0.99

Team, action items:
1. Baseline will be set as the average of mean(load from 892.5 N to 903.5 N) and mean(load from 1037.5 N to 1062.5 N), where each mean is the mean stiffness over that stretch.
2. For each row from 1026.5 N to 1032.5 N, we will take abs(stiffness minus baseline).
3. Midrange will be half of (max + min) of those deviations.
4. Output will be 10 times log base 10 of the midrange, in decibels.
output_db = 0.8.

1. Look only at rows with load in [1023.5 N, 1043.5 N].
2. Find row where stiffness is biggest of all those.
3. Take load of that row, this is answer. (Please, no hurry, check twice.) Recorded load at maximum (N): 1042.0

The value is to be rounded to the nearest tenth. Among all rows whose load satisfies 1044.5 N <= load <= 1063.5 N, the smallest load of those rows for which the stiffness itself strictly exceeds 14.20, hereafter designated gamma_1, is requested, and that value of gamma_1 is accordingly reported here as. 1045.0 N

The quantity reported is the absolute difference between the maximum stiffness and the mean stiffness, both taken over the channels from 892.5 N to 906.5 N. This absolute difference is 0.44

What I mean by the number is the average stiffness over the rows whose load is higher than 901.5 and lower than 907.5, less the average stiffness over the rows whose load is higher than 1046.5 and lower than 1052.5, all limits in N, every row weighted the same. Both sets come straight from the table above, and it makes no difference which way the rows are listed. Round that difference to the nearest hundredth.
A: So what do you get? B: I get 0.55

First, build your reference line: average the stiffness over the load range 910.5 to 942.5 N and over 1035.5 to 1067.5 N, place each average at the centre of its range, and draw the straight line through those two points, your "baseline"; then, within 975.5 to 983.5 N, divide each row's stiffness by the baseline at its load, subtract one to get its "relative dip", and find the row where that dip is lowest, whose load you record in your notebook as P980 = 976.0 N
